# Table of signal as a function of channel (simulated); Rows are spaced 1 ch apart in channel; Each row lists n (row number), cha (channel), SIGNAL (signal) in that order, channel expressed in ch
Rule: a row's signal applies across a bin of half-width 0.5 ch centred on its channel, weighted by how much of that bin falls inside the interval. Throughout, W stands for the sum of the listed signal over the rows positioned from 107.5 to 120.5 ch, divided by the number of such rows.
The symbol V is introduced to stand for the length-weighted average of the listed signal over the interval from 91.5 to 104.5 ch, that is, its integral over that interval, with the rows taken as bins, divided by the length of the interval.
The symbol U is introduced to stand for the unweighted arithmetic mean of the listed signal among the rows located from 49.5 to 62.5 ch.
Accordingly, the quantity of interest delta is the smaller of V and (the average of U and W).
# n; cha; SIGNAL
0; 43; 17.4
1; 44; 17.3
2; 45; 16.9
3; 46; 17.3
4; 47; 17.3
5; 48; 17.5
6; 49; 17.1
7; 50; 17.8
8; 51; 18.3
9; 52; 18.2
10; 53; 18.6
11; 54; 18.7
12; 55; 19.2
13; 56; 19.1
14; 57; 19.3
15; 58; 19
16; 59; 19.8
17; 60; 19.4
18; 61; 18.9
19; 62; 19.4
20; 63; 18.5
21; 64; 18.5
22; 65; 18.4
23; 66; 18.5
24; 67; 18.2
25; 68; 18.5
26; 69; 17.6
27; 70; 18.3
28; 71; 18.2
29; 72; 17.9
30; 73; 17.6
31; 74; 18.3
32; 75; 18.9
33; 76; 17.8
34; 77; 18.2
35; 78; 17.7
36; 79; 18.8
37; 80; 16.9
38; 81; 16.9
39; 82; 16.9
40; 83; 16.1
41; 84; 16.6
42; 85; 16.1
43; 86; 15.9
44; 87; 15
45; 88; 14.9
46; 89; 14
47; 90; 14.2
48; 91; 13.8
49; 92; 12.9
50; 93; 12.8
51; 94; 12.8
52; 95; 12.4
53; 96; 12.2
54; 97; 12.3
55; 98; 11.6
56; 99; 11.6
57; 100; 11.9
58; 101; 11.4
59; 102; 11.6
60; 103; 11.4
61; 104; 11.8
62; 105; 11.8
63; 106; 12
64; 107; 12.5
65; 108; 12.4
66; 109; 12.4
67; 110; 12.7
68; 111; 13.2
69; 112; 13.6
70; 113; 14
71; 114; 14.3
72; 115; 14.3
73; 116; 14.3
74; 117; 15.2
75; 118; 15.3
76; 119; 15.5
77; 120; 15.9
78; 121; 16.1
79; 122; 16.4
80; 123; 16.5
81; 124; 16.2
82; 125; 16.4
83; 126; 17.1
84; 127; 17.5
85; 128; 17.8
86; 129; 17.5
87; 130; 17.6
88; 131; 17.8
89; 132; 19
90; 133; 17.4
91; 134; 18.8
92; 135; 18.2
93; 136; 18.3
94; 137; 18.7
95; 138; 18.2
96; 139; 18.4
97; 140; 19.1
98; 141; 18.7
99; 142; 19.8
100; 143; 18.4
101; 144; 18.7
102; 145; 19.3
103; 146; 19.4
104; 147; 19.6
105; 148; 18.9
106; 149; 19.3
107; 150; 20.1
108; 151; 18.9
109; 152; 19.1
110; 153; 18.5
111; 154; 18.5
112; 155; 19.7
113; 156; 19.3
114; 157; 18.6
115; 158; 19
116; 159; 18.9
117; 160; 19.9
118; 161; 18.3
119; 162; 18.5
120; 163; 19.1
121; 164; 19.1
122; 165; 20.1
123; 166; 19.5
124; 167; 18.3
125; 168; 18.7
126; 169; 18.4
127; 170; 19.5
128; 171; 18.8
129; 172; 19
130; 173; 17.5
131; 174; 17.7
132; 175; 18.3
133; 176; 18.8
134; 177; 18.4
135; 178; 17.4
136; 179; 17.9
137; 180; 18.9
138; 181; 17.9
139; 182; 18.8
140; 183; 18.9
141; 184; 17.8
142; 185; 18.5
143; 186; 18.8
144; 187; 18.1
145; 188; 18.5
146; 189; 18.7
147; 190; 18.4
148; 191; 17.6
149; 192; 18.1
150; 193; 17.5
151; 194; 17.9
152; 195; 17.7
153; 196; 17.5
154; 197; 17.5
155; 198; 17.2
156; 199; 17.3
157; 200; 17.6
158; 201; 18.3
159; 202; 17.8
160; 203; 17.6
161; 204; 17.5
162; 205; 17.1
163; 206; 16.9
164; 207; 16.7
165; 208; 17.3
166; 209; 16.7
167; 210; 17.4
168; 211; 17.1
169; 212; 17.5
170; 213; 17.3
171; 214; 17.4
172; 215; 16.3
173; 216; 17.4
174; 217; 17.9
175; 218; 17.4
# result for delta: 12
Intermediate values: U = 19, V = 12.1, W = 14.1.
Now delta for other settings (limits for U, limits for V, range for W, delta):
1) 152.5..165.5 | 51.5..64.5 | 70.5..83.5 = 18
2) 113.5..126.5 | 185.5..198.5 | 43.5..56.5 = 17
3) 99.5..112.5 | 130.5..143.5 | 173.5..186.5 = 15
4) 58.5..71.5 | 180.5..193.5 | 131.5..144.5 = 18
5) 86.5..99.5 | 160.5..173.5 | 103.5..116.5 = 13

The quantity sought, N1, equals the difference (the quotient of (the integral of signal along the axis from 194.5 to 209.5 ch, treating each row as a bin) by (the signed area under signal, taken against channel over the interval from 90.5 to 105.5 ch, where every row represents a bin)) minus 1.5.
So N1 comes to -0.07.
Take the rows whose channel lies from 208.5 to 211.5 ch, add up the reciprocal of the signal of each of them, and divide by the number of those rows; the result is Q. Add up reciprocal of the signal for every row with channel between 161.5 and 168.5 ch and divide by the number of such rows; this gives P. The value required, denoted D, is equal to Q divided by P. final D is 1.12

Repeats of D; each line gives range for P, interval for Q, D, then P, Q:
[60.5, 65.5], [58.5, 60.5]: 0.96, 0.0534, 0.0510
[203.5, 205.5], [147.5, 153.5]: 0.90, 0.0578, 0.0523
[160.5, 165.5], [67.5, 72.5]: 1.05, 0.0526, 0.0553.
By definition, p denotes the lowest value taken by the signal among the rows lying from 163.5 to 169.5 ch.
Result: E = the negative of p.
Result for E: -18.3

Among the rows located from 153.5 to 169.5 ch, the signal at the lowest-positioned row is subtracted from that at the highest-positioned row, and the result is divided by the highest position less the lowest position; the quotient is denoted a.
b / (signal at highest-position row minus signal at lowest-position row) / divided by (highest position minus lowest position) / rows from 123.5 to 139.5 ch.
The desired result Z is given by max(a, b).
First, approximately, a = -0.01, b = 0.1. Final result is 0.15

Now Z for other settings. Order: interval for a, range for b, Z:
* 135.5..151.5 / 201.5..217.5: 0.04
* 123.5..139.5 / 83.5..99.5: 0.15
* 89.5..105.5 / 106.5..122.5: 0.26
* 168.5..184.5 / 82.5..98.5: -0.04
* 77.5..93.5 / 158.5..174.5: -0.08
